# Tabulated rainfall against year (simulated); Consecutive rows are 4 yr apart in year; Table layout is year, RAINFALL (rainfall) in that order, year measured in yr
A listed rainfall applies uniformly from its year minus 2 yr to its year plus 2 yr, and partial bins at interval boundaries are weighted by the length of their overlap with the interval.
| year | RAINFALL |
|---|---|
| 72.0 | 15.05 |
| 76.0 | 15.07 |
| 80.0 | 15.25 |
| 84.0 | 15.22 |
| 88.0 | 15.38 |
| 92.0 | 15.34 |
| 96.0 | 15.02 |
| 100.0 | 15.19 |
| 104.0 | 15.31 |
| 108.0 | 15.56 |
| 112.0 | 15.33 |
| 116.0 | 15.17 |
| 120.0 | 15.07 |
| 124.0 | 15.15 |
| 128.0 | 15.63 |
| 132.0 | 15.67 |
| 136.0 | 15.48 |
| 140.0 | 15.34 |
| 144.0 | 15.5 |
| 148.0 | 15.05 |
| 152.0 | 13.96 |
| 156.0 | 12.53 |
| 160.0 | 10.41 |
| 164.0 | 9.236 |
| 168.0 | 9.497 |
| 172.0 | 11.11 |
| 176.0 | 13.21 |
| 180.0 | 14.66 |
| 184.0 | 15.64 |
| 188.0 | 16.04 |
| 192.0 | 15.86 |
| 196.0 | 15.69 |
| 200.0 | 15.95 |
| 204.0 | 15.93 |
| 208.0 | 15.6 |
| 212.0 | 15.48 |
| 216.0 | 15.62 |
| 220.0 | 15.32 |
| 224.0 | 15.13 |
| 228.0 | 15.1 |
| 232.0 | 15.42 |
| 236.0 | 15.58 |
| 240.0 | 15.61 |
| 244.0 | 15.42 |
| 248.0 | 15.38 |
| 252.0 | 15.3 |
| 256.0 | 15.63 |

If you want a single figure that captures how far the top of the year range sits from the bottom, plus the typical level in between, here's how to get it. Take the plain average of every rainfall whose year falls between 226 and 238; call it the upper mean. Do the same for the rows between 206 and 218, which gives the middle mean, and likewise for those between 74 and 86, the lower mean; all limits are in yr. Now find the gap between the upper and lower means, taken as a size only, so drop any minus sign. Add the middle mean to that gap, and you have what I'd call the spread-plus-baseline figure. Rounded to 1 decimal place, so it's 15.8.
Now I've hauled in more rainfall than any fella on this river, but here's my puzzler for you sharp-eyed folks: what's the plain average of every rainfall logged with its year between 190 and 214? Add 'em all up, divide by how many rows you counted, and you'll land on 15.8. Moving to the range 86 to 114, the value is 15.3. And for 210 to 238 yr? 15.4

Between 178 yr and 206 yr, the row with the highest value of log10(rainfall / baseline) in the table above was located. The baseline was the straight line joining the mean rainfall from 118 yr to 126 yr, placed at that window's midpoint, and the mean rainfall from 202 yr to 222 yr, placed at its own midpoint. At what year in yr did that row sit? 188.0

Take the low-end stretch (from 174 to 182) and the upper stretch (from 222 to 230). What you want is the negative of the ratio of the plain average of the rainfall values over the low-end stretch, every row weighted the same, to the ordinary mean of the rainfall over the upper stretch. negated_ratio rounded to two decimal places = -0.92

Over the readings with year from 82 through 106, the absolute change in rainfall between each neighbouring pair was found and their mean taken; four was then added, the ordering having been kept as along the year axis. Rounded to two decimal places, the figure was 4.16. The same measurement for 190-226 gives 4.19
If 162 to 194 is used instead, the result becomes 5.00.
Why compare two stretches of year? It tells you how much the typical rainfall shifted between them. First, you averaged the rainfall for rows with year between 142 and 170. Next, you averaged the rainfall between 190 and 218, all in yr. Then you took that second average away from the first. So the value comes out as -3.4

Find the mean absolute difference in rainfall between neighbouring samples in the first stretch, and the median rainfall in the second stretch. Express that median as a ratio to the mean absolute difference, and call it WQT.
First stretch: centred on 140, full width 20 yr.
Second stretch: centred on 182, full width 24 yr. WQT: 64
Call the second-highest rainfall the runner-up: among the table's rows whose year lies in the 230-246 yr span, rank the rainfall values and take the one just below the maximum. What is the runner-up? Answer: 15.58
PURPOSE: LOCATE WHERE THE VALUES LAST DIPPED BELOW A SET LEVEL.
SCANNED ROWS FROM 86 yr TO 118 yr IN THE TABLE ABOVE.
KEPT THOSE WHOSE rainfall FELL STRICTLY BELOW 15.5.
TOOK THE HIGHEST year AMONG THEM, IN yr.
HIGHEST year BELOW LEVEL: 116.0 yr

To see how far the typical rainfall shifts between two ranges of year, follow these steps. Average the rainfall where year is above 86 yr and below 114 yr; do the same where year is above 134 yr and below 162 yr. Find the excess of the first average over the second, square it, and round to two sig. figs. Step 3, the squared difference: 1.6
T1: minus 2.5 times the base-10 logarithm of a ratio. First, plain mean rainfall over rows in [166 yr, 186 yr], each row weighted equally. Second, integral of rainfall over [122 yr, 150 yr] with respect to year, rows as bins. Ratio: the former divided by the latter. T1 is 3.8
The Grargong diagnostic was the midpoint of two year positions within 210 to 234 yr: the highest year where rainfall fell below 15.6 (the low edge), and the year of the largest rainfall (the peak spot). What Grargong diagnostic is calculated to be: 224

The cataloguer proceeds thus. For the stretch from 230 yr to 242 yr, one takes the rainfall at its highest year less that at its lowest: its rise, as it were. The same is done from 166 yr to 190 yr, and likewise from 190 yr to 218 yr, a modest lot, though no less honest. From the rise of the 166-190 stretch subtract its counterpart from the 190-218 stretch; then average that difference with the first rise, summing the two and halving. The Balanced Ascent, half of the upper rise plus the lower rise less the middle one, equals 3.5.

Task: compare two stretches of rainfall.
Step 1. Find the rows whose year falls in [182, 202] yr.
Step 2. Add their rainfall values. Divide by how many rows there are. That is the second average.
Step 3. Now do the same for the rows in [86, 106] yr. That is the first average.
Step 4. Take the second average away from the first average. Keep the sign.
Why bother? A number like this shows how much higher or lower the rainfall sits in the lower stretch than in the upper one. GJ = -0.59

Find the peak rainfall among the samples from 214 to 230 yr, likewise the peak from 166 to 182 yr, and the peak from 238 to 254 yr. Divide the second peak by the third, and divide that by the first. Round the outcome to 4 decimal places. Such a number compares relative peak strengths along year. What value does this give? 0.0601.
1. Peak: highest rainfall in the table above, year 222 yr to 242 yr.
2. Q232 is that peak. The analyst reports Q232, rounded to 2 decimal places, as 15.61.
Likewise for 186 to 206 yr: 16.04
